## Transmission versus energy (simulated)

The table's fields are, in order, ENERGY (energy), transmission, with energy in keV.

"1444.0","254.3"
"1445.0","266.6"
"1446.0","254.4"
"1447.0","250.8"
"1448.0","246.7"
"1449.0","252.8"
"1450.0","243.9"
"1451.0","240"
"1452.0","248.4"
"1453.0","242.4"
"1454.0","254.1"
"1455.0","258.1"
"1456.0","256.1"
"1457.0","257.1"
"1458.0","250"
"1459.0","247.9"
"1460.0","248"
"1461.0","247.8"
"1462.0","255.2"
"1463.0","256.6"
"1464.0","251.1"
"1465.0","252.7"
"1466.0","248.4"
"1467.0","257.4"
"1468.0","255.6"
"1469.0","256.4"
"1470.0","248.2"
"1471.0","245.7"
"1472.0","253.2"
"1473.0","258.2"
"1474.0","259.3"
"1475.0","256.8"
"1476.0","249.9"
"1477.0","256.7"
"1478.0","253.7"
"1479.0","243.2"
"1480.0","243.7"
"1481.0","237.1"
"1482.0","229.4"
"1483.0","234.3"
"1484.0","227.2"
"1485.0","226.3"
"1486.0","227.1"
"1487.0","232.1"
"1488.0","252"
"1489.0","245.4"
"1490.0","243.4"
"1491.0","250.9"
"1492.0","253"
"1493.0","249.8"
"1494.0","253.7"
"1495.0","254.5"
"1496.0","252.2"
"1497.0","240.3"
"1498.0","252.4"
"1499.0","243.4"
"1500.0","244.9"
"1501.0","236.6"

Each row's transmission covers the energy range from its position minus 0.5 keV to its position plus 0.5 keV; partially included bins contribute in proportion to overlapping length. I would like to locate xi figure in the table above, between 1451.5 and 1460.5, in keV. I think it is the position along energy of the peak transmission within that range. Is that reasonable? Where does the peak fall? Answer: 1455.0 keV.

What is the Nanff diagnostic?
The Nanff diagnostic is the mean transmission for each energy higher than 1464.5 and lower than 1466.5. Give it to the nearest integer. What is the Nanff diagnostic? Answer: 251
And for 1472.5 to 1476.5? 256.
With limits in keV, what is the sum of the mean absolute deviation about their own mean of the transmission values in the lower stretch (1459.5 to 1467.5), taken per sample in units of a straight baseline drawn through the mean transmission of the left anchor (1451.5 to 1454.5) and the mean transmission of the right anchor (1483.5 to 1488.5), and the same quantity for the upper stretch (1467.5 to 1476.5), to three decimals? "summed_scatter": 0.031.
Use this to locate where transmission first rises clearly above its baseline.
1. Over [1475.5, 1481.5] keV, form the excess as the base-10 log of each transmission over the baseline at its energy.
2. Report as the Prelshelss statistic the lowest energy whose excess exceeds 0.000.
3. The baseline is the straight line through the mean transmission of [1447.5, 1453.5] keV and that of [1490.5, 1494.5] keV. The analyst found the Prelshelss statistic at 1476.0 keV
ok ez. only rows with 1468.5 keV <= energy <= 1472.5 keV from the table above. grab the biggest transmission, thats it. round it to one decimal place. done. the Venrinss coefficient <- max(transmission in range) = 256.4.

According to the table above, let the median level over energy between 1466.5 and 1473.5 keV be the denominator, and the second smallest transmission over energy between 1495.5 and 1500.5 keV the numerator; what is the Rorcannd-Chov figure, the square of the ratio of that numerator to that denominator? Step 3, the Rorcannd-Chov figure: 0.91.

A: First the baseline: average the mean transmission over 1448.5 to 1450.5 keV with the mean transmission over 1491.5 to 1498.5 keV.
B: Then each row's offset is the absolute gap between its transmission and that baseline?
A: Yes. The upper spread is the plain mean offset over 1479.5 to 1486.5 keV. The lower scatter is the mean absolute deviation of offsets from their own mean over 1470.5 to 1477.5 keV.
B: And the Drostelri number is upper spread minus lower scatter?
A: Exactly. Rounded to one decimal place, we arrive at 14.7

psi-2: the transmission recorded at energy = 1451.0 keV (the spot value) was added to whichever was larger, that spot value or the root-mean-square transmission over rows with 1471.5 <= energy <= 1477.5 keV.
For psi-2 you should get 496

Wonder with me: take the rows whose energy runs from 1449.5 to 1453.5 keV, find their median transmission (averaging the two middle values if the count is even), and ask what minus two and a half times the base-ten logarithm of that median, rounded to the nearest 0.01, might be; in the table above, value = -5.96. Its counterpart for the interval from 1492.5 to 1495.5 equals -6.01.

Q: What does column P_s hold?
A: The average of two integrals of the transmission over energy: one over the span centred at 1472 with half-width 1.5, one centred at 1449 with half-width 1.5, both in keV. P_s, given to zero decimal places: 750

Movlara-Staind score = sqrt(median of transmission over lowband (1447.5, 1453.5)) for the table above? 15.7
